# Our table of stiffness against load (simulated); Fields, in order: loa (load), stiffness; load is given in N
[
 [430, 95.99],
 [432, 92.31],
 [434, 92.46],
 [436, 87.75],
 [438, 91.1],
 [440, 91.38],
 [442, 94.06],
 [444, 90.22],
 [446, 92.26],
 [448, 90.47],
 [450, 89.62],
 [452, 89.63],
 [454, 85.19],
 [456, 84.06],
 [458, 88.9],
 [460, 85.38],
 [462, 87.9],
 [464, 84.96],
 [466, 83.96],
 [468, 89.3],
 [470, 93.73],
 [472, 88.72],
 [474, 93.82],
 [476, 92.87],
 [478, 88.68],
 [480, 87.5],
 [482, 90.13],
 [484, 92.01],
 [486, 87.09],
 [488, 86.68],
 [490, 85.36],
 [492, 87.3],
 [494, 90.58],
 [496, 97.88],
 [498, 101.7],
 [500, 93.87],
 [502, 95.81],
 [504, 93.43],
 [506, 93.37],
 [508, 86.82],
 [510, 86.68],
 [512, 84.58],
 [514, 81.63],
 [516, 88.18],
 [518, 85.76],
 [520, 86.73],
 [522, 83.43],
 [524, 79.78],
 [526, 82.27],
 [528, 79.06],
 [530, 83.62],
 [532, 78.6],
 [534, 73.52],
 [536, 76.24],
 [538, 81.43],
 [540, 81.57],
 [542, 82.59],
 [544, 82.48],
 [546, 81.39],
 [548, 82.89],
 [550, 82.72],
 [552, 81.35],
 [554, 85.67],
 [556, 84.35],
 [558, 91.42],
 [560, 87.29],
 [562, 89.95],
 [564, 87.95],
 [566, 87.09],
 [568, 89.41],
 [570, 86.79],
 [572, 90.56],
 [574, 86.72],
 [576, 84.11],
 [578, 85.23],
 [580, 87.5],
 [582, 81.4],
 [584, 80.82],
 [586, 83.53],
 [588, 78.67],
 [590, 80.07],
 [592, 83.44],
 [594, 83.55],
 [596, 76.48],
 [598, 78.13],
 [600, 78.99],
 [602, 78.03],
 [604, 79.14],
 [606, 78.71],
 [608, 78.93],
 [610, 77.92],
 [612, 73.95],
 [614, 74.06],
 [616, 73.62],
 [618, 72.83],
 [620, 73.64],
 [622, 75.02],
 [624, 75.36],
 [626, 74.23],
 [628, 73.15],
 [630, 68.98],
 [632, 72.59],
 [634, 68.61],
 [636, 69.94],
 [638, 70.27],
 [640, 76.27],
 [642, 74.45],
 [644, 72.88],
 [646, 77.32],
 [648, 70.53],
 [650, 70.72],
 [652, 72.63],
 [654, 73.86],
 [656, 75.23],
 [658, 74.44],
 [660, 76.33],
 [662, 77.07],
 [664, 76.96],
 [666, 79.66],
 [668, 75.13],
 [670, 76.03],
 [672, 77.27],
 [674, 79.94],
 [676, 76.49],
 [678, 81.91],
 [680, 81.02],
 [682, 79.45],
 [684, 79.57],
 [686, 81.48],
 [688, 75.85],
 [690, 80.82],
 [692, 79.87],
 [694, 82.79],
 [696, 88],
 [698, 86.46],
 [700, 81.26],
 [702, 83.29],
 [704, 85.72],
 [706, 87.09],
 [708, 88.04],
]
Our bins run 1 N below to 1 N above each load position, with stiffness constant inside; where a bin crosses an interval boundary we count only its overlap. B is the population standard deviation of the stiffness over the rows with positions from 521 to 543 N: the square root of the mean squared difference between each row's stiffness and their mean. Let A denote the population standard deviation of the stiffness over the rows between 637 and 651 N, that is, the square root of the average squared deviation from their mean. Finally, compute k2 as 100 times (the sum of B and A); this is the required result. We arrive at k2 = 568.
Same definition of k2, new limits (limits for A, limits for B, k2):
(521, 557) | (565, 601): 683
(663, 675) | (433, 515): 581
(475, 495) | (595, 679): 545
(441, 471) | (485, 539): 974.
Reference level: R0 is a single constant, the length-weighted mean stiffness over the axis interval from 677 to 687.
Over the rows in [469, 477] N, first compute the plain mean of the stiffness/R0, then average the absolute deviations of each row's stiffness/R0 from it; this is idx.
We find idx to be 0.022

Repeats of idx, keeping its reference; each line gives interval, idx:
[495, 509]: 0.040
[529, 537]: 0.039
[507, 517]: 0.025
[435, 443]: 0.021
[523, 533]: 0.023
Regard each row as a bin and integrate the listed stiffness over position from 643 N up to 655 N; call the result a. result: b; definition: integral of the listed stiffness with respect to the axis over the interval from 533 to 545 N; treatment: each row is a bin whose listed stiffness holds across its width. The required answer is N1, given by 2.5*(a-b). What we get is -199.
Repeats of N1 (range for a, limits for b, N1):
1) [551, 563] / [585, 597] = 171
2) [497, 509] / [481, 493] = 182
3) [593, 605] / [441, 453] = -360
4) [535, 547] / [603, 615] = 115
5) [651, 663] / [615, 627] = 24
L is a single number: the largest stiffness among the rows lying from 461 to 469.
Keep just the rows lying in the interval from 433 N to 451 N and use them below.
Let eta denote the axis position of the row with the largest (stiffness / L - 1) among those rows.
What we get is 442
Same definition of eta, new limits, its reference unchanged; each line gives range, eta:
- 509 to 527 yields 516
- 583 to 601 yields 594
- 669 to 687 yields 678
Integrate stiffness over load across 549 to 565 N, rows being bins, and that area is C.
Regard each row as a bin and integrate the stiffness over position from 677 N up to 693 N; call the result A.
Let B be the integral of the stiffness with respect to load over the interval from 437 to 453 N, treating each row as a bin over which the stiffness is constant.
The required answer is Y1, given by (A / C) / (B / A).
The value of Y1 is 0.8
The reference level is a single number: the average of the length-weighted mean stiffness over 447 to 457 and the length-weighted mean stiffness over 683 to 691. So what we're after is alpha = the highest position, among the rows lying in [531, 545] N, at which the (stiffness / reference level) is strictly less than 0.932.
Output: 536 N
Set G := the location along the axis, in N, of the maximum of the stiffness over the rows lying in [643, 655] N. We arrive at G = 646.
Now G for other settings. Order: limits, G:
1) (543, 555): 554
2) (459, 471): 470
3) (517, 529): 520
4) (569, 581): 572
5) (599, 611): 604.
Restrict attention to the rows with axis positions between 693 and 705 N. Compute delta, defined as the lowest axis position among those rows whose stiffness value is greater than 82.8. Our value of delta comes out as 696 N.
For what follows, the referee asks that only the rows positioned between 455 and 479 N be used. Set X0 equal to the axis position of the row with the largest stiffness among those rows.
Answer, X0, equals 474 N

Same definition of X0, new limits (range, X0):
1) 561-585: 572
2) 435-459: 442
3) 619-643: 640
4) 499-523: 502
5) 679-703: 696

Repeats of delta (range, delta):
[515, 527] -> 516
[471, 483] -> 472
